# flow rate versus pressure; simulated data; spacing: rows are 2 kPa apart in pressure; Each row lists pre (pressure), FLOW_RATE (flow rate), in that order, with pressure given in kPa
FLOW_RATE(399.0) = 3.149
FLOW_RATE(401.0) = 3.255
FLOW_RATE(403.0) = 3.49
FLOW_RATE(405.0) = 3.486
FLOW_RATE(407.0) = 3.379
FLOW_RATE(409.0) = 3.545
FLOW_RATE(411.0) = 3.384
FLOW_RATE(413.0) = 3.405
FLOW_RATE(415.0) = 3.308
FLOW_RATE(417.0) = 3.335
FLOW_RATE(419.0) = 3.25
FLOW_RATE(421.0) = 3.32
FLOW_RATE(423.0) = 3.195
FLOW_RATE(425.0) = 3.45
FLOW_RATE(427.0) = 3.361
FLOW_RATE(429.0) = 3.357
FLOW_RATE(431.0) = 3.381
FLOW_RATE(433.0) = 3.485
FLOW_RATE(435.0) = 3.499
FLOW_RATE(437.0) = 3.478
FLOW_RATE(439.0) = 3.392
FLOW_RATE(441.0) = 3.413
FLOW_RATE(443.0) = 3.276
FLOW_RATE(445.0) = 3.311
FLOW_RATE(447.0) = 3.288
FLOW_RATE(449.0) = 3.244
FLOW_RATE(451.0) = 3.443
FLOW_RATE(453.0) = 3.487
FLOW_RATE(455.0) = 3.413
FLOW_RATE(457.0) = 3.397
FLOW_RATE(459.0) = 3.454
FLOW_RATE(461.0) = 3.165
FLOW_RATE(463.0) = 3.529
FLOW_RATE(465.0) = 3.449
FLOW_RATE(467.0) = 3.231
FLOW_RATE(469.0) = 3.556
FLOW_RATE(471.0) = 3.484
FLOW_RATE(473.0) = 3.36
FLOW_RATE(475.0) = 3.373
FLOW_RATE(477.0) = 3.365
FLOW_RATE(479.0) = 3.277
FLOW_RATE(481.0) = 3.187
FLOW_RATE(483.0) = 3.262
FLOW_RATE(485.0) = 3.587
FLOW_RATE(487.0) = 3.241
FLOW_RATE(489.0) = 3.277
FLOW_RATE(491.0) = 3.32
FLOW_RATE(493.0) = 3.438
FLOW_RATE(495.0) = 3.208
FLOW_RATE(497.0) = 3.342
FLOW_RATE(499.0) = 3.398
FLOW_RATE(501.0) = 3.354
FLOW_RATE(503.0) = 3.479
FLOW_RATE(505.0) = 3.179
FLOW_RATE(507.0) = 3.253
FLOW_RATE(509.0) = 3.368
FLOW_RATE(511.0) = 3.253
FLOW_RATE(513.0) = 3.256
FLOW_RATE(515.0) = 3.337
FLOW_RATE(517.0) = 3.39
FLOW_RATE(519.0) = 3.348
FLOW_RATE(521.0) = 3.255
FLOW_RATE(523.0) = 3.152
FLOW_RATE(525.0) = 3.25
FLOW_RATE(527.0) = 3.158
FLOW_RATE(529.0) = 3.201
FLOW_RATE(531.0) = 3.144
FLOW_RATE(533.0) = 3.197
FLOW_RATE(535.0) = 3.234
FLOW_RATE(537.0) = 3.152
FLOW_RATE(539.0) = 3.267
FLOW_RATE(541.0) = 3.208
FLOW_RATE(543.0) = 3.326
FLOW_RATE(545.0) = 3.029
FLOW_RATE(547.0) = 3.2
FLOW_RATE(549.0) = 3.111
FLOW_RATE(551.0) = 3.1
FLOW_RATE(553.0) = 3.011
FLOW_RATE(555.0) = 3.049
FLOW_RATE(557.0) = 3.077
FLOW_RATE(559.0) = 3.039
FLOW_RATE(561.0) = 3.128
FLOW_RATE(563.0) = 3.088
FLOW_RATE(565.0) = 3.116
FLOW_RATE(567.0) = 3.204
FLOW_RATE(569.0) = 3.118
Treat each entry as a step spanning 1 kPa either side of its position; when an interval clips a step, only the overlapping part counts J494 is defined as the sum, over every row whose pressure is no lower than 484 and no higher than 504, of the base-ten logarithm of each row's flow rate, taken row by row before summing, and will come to 5.27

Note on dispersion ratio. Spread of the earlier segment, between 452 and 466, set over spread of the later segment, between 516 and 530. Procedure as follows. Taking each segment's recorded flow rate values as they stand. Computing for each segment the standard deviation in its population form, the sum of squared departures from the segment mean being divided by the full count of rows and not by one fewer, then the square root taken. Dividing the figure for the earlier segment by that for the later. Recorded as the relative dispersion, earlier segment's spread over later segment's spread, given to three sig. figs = 1.30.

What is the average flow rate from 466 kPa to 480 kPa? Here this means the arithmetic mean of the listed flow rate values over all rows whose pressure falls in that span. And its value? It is 3.38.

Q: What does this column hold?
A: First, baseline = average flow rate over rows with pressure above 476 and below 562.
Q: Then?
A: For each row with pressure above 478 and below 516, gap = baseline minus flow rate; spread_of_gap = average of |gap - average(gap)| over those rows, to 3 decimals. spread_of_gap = 0.081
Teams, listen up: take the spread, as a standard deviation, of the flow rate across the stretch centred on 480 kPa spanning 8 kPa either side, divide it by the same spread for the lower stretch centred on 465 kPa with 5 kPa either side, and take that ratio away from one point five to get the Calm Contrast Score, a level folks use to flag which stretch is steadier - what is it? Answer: 0.8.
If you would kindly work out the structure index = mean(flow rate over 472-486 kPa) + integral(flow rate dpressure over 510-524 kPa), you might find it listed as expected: 49.3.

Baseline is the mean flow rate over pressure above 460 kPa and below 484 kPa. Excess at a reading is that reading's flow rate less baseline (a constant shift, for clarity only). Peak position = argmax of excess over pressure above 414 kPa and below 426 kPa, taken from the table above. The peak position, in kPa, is 425.0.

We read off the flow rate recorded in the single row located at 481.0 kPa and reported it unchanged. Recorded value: 3.187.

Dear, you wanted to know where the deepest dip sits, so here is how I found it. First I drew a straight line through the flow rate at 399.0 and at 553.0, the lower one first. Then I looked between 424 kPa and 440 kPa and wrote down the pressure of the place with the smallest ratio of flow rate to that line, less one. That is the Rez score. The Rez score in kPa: 429.0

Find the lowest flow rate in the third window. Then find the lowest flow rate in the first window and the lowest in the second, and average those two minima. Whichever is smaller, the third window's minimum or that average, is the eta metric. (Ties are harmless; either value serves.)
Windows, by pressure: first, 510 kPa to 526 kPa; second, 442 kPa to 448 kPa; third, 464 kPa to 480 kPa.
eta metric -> 3.21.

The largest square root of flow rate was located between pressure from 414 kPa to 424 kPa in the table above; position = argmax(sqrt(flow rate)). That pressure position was 417.0 kPa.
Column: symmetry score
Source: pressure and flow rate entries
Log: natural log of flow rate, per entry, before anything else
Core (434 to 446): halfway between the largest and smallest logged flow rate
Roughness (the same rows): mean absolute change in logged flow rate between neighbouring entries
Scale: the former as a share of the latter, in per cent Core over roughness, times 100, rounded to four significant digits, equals 6865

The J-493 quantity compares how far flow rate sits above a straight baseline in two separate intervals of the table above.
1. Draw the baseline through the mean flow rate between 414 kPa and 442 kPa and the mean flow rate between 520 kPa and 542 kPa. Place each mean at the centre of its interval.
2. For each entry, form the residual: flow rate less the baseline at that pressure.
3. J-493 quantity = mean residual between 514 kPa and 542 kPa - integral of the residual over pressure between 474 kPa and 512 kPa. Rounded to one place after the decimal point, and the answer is -2.2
